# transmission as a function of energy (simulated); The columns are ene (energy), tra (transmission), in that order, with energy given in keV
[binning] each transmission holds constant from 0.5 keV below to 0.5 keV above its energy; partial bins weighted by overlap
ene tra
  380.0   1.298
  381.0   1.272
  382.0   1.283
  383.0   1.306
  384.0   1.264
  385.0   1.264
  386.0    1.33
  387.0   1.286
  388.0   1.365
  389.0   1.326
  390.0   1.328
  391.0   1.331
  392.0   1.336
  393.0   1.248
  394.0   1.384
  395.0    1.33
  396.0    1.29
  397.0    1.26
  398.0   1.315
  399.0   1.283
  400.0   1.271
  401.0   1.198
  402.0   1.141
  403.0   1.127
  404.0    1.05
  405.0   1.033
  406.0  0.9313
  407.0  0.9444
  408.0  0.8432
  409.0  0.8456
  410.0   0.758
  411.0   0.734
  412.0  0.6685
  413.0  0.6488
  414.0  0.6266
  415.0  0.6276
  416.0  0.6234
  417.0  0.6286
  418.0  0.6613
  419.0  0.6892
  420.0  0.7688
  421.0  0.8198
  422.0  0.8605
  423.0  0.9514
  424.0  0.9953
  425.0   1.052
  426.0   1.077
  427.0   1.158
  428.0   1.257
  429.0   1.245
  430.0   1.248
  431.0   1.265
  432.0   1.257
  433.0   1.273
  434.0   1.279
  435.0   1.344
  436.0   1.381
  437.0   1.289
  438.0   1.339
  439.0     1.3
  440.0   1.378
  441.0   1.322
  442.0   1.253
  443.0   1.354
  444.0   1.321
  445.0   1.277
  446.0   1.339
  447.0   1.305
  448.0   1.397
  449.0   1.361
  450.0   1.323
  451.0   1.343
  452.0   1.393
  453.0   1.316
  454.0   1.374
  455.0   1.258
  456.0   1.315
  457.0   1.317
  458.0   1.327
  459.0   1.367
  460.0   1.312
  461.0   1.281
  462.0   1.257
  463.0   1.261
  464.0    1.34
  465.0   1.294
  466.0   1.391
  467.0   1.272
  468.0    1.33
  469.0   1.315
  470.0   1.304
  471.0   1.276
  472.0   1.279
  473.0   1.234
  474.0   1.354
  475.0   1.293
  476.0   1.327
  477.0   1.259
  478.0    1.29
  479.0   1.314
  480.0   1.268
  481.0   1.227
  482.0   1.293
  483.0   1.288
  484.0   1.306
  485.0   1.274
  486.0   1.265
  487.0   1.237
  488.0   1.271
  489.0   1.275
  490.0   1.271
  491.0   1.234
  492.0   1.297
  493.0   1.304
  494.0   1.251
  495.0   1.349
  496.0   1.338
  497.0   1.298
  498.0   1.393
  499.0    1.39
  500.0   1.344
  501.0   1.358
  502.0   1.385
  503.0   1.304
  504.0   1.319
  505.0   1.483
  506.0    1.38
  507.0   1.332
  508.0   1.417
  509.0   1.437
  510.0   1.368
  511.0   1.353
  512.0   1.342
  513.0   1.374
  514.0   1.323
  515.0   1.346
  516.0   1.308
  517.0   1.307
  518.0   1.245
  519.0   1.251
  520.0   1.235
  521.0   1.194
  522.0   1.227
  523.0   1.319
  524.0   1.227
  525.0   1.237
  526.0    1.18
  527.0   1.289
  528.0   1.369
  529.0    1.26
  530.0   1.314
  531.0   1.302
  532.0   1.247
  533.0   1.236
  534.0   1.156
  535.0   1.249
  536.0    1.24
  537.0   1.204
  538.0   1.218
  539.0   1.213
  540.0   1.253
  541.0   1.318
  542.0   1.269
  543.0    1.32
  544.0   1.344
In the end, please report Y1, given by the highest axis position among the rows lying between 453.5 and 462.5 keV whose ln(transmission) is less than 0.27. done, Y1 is 462.0 keV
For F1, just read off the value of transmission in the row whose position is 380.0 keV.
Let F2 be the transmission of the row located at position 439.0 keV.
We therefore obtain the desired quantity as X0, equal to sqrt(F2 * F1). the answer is 1.299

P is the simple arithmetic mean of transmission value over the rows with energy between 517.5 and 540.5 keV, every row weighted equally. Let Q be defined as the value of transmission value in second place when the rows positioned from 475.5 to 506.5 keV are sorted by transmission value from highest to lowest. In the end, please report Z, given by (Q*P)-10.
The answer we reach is -8.26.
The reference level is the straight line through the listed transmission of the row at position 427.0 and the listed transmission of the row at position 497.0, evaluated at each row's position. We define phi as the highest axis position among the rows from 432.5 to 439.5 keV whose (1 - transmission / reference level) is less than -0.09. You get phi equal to 439.0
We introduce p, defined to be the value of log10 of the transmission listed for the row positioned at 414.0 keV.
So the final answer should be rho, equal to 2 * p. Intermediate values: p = -0.20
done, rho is -0.41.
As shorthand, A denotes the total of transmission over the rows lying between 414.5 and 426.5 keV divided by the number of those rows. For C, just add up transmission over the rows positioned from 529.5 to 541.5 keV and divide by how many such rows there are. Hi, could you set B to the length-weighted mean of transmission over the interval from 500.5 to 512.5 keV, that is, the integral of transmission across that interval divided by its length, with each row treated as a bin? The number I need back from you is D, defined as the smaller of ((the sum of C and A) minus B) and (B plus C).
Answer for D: 0.7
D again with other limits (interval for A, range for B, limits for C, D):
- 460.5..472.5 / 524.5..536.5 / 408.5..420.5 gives 0.7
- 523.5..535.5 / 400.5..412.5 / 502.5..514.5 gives 1.7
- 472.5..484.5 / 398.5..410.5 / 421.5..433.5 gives 1.4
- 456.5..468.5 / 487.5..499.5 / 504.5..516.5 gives 1.4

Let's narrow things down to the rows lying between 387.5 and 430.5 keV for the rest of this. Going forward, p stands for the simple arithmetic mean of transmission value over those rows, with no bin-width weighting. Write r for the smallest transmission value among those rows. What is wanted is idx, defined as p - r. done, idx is 0.41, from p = 1.03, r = 0.6234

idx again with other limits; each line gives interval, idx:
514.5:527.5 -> 0.08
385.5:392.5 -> 0.04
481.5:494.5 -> 0.04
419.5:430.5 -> 0.27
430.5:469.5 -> 0.07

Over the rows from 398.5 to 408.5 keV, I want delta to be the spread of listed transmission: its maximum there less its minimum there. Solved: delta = 0.440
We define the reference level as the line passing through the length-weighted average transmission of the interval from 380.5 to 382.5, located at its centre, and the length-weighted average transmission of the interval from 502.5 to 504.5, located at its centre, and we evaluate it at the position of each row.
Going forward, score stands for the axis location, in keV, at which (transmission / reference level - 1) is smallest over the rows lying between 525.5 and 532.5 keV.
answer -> 526.0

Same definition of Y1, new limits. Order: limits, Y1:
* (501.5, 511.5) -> 503.0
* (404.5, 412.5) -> 412.0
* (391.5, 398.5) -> 397.0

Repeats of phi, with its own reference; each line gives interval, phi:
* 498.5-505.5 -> 505.0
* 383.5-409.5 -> 400.0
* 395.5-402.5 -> 400.0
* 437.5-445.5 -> 444.0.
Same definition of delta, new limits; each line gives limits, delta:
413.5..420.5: 0.145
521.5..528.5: 0.189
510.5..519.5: 0.129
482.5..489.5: 0.069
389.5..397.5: 0.136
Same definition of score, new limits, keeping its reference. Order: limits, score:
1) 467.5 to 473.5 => 473.0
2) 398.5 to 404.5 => 404.0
